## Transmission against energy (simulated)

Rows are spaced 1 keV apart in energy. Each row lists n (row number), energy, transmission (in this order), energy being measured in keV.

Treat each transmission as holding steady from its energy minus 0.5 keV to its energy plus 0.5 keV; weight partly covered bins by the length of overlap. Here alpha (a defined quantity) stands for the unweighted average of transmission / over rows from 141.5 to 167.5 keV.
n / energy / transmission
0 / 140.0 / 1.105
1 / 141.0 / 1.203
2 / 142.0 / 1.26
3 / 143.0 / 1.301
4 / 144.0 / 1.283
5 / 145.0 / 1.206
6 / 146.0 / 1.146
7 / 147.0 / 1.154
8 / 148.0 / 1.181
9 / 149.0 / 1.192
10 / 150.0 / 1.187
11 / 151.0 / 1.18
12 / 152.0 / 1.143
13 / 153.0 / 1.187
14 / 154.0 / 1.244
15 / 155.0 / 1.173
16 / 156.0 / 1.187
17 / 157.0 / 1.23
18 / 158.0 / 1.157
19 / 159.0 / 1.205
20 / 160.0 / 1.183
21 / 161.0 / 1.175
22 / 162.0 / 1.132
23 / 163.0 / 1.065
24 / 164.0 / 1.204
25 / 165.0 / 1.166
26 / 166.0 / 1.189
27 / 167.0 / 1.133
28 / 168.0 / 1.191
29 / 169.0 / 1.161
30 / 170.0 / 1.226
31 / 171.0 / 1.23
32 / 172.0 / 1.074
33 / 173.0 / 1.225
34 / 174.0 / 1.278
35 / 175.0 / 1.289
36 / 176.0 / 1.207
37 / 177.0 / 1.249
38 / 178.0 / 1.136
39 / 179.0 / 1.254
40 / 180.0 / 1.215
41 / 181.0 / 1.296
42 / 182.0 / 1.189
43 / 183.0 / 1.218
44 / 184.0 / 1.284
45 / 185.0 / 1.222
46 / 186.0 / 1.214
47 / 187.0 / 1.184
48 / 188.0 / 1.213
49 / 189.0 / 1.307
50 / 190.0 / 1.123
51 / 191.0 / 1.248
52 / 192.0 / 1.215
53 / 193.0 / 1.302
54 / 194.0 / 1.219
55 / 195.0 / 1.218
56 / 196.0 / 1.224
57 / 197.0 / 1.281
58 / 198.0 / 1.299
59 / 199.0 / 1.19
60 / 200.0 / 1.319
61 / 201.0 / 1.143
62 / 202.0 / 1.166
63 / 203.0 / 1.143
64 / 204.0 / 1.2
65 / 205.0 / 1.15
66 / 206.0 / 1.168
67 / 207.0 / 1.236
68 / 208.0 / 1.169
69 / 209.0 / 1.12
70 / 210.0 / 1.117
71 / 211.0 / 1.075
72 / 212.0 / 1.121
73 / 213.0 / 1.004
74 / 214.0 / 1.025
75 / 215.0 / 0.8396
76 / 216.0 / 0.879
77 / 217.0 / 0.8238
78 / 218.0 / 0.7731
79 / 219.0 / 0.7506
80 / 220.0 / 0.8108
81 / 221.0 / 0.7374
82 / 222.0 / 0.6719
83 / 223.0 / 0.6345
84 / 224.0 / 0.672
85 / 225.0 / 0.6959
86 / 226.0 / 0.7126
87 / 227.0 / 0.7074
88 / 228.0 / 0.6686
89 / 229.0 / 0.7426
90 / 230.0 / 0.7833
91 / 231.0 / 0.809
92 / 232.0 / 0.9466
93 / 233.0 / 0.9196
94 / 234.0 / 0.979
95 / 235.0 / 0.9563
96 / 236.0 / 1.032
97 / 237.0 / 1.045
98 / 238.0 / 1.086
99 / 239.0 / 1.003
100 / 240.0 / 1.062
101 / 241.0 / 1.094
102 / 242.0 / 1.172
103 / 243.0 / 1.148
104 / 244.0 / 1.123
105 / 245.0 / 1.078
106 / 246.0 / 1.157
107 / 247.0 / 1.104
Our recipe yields 1.19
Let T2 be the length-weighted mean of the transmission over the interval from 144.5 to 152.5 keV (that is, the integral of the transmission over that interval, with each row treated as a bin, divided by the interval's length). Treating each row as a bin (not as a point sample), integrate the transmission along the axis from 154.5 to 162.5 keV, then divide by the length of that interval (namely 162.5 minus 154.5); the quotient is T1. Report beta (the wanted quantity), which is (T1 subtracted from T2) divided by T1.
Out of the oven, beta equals -0.01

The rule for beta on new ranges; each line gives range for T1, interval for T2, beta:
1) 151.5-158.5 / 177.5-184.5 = 0.03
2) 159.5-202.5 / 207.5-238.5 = -0.27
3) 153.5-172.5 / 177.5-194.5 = 0.04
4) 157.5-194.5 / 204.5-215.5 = -0.09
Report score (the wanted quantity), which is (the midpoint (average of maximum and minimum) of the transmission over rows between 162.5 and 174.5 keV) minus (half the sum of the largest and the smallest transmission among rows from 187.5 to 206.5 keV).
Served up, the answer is -0.05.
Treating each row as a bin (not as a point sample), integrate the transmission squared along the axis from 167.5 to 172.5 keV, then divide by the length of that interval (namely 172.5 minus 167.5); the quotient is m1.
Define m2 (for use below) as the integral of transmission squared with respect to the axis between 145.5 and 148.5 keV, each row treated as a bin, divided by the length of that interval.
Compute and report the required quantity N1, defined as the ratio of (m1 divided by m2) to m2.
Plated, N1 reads 0.76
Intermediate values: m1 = 1.39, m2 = 1.35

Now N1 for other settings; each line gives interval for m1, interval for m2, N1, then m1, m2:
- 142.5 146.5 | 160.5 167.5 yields 0.86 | 1.53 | 1.33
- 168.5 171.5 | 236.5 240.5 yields 1.20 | 1.45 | 1.10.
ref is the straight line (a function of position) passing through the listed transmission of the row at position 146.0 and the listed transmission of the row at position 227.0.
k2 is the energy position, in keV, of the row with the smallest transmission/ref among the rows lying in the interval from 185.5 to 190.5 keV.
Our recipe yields 190.0 keV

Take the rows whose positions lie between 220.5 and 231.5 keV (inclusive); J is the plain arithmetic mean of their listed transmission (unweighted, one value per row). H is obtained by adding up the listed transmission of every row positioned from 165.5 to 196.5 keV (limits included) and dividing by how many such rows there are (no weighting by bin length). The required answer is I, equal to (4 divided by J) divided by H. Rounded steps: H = 1.22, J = 0.71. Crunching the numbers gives 4.6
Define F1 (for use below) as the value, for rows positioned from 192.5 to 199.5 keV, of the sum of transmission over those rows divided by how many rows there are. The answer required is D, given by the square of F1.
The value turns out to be 1.56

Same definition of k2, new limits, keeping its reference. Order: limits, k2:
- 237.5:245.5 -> 239.0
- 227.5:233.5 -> 228.0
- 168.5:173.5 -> 172.0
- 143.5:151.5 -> 146.0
